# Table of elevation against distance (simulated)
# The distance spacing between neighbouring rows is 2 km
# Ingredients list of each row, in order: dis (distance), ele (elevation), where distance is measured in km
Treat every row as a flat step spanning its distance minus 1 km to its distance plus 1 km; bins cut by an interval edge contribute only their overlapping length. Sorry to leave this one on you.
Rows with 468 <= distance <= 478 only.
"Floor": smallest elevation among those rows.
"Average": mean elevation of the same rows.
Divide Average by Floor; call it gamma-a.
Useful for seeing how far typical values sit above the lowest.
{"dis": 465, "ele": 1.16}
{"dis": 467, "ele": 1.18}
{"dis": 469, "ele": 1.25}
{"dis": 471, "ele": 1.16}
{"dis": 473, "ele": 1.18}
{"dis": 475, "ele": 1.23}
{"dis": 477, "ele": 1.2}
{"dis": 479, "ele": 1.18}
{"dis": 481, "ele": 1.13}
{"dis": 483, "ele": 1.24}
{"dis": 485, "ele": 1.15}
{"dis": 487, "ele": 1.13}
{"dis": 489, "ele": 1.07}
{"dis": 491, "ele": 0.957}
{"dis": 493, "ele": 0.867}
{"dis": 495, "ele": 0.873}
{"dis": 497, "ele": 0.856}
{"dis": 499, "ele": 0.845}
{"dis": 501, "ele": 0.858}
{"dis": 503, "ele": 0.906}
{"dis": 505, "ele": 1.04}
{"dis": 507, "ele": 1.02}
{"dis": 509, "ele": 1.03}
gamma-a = 1.04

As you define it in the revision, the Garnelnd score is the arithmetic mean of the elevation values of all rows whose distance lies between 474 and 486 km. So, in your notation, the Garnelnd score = 1.19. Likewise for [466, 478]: 1.20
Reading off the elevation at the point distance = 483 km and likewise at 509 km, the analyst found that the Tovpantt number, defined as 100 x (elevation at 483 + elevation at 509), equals 227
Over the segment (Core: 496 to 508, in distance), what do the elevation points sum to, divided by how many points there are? 0.92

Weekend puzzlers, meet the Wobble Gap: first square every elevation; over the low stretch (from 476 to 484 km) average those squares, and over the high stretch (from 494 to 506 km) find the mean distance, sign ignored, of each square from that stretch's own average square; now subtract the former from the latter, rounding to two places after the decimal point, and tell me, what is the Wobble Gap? -1.32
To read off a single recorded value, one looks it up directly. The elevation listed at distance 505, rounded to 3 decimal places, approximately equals 1.040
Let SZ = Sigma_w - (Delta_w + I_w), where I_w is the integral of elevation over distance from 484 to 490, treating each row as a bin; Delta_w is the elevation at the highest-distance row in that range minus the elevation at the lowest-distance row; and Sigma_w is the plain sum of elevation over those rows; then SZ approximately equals -3.27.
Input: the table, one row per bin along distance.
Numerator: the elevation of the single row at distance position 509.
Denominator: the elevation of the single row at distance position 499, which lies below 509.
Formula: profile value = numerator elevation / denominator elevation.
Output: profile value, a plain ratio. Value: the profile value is 1.22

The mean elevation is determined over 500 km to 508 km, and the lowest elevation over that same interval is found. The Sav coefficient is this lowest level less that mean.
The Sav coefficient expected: -0.10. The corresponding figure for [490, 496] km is -0.03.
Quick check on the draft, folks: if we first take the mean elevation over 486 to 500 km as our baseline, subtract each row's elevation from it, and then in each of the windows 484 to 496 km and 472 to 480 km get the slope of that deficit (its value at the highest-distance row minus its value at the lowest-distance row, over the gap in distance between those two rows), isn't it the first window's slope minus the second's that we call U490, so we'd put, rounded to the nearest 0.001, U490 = 0.028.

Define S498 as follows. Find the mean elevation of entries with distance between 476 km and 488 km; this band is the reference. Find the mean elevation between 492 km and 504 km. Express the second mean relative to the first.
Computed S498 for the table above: 0.74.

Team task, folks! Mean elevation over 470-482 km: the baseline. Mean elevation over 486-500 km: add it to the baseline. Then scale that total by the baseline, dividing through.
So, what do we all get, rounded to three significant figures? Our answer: 1.80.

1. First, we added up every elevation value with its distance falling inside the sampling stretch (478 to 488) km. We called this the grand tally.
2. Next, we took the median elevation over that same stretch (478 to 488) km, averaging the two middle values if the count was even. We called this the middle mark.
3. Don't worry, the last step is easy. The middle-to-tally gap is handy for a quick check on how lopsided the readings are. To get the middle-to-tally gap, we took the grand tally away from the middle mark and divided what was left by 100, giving -0.047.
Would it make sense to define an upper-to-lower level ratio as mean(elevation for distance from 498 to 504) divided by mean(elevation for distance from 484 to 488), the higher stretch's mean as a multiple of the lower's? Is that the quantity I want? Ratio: 0.763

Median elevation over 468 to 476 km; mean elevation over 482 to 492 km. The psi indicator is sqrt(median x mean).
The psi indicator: 1.16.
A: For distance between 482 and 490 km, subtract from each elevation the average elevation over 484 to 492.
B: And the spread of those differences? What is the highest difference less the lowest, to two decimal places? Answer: 0.17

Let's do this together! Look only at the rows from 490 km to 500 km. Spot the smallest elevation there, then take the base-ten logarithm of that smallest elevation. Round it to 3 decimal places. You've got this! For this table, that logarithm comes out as -0.073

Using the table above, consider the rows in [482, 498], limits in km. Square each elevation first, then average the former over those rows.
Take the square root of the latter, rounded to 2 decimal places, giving 1.03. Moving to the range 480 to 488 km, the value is 1.16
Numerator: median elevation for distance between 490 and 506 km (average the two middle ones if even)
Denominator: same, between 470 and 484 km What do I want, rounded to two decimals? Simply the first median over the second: 0.74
